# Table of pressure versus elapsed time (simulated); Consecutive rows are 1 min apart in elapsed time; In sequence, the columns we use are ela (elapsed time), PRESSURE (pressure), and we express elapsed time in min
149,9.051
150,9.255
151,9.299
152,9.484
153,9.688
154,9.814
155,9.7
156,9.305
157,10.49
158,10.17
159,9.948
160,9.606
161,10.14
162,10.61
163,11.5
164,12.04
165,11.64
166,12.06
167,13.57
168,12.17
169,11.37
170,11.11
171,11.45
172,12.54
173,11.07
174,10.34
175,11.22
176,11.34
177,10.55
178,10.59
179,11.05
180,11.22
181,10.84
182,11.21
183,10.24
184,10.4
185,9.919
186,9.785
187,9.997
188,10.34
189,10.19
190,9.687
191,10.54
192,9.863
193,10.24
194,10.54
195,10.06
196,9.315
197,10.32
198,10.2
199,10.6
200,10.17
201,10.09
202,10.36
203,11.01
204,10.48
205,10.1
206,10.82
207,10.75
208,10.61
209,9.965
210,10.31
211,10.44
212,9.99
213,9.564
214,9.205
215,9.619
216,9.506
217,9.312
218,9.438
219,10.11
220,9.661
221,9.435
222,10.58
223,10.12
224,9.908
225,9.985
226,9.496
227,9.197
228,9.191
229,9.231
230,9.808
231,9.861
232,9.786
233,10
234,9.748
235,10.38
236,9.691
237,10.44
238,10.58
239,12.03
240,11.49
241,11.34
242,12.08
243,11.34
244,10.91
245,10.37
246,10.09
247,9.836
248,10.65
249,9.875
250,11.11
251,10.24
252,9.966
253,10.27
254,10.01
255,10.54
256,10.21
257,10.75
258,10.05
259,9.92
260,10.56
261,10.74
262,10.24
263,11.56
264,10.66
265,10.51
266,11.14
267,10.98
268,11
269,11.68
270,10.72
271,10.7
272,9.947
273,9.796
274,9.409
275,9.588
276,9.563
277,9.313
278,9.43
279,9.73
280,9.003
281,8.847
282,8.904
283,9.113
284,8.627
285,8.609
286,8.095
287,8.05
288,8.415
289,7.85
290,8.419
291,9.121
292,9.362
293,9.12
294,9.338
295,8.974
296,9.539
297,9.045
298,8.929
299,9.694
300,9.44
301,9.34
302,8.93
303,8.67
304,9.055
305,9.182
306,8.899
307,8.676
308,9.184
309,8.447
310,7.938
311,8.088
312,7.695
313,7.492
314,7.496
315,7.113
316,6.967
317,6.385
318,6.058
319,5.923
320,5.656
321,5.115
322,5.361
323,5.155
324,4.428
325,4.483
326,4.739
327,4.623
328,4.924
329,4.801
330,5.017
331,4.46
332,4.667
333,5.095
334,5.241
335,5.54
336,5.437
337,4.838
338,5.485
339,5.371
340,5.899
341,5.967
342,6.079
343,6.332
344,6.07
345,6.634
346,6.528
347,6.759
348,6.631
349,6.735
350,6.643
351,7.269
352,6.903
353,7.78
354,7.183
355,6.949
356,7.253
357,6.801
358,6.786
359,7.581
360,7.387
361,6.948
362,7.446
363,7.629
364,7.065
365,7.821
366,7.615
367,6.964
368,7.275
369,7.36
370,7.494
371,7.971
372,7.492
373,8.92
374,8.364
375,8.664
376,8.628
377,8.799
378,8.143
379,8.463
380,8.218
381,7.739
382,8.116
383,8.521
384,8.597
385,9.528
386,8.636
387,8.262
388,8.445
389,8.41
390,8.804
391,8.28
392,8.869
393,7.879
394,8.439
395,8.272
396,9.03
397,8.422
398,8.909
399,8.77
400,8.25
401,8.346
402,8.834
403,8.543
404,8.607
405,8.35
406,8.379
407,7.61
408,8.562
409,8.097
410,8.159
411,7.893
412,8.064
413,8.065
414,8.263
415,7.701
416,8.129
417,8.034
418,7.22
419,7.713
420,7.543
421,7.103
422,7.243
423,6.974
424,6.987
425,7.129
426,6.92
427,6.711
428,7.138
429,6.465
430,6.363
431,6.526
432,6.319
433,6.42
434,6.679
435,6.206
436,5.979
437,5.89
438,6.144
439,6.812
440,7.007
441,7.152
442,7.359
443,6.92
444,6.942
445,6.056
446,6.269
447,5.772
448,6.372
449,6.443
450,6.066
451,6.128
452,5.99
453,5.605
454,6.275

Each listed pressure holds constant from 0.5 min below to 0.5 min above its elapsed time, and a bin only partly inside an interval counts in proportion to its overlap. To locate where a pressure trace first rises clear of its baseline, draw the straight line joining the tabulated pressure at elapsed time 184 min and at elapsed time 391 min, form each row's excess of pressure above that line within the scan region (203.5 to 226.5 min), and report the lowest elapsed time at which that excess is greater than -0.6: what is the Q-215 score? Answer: 204 min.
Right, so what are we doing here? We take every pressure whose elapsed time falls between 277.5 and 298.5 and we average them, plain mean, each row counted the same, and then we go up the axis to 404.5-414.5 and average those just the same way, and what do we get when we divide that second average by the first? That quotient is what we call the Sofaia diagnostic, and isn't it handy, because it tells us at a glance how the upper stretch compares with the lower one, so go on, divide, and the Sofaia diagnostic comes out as 0.92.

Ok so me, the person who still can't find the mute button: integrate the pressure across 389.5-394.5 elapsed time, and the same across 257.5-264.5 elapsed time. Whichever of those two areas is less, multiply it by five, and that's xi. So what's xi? 211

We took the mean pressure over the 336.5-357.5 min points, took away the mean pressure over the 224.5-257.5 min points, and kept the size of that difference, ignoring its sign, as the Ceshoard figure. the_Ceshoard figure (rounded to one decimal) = 3.8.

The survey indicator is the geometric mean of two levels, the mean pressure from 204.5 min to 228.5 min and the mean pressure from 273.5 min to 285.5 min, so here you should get 9.5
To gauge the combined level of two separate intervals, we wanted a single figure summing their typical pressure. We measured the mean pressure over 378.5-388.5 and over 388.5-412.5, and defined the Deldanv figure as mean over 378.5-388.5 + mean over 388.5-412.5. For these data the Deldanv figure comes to 16.9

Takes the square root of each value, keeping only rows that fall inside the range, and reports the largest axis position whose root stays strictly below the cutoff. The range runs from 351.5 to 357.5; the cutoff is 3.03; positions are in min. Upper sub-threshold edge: 357 min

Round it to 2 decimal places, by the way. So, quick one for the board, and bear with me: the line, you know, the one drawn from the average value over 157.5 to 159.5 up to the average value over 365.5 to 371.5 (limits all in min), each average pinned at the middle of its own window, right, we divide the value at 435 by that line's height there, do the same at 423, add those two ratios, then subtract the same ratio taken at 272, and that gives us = 0.82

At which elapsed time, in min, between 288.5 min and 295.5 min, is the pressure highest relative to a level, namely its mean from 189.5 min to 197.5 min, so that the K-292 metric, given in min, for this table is 292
